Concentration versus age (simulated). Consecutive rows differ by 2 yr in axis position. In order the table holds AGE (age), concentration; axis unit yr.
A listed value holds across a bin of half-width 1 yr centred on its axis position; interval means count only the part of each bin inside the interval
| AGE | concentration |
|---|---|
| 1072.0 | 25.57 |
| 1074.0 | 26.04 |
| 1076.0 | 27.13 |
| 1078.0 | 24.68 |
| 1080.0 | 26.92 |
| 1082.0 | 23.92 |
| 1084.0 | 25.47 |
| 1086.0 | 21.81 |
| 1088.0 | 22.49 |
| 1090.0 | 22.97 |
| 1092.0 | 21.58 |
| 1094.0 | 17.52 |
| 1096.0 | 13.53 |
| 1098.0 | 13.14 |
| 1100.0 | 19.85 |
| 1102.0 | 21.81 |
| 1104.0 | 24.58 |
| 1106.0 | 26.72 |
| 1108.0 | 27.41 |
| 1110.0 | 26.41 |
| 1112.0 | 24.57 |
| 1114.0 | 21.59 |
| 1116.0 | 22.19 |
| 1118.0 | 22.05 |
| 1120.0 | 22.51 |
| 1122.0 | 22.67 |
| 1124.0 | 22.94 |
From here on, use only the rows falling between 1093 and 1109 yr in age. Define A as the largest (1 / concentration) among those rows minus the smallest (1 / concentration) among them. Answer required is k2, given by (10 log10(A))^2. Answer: 197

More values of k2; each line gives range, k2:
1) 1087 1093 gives 651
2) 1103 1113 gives 564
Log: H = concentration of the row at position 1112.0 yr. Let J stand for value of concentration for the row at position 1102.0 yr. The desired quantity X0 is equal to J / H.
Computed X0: 0.89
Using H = 24.57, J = 21.81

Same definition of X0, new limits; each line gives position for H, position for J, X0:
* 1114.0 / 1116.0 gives 1.03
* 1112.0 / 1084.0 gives 1.04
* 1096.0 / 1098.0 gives 0.97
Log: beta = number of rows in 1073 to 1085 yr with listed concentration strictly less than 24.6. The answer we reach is 1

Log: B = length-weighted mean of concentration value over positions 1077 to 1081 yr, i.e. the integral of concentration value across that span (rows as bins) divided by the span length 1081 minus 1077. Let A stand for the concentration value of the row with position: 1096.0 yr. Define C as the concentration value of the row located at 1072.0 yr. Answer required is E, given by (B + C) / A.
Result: 3.80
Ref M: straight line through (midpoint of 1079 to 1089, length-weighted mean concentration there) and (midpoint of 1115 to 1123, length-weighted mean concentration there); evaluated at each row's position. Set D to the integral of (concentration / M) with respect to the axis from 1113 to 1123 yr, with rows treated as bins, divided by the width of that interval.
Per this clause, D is 0.99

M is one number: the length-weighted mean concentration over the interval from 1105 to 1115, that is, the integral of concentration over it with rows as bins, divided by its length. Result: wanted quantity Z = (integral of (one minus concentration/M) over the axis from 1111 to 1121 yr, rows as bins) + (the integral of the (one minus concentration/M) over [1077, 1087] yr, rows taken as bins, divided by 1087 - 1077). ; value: 1.1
